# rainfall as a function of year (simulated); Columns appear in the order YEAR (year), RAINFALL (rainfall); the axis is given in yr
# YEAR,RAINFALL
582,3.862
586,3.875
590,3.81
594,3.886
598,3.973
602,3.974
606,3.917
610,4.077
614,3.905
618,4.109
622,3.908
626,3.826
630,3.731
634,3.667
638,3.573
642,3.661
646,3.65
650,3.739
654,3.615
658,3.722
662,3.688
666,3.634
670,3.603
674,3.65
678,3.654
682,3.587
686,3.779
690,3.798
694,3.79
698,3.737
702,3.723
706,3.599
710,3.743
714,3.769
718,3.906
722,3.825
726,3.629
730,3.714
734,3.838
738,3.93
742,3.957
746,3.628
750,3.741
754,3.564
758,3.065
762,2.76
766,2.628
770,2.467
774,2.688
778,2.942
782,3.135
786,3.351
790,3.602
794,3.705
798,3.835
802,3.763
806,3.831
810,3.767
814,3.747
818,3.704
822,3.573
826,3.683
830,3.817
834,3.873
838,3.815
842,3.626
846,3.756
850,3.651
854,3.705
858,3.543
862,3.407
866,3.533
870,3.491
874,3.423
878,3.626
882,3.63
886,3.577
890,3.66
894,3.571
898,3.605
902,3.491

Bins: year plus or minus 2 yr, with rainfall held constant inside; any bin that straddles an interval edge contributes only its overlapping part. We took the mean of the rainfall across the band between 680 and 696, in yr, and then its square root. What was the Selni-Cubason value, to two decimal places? 1.93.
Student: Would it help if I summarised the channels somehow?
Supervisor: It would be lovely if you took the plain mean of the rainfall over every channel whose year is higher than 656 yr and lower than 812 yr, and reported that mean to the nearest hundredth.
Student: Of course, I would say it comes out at 3.56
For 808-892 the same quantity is 3.65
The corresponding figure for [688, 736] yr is 3.76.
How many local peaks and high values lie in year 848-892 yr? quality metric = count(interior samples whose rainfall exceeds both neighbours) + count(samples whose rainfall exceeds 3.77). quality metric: 3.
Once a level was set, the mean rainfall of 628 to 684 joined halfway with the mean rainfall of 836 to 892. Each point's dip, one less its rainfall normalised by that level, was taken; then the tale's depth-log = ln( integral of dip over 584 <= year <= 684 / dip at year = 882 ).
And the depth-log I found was 9.8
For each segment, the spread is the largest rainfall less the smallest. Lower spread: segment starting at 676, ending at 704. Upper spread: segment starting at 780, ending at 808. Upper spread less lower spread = 0.49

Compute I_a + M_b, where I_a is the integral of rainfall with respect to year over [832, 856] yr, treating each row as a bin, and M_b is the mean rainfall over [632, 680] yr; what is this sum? 93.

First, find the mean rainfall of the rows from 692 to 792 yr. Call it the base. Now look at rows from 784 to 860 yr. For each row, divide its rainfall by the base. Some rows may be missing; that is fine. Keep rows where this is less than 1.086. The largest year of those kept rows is 858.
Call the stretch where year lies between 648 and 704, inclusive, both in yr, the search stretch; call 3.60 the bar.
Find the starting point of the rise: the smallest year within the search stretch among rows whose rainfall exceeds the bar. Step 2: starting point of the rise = 650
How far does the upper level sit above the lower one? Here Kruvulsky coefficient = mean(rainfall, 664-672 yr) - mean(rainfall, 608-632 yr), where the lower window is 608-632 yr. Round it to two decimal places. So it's -0.31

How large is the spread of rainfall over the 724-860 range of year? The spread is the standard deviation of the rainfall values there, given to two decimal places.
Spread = 0.40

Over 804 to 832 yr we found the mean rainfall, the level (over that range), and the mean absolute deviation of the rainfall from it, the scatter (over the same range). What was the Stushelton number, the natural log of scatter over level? -4.0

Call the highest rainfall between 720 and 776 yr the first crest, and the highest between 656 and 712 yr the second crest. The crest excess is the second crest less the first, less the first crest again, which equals -4.12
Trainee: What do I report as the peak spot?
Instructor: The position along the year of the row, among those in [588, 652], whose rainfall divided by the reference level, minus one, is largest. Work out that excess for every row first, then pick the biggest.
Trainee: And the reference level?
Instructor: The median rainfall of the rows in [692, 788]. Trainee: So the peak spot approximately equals 618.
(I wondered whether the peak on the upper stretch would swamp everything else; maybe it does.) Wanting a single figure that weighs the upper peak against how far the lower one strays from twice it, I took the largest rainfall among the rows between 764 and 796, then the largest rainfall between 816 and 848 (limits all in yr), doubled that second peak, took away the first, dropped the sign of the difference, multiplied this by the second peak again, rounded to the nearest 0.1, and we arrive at 15.7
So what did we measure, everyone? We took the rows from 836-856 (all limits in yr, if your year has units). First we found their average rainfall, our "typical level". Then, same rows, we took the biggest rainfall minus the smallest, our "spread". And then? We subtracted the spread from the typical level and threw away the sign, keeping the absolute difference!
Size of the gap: 3.52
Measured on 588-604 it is 3.75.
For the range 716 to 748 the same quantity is 3.47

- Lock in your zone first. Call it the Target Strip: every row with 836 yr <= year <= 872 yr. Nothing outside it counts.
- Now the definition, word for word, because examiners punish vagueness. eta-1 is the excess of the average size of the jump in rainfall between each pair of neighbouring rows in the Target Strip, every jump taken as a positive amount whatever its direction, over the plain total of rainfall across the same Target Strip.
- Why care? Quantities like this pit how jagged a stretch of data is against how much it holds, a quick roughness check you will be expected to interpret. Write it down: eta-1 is -32.4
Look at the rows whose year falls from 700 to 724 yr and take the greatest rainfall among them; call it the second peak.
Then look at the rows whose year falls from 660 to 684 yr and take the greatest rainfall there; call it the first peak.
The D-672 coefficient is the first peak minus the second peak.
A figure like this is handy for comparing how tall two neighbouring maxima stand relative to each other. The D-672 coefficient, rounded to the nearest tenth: -0.2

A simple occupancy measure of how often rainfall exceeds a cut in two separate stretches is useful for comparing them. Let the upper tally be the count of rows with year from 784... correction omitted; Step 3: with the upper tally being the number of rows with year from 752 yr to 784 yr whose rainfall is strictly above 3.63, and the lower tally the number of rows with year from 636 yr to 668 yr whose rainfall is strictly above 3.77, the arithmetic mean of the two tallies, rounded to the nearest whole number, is 0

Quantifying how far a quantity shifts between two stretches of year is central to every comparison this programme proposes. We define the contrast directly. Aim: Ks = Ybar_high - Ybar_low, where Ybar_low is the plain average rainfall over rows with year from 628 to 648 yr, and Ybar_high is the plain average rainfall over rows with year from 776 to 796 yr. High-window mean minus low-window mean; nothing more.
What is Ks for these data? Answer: -0.31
